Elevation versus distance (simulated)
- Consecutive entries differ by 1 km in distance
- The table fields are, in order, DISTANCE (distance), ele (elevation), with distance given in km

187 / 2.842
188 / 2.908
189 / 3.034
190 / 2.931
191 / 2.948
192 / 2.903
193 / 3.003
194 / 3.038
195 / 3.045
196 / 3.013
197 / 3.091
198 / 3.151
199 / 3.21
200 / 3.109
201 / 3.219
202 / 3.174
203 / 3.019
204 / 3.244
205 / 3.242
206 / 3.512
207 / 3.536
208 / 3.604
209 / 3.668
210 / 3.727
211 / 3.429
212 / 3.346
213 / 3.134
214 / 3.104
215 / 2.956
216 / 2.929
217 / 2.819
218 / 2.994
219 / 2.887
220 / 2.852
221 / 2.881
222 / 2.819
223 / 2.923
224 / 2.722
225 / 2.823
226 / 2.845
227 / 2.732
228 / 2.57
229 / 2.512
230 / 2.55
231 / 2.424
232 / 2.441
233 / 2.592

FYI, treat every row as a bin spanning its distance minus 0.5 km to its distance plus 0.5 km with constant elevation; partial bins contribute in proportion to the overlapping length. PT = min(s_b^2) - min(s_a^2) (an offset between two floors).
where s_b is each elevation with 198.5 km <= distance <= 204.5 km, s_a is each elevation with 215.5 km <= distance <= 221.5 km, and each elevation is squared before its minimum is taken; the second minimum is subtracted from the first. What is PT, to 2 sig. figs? 1.2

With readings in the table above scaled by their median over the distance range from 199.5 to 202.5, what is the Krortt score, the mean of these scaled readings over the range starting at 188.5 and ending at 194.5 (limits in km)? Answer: 0.94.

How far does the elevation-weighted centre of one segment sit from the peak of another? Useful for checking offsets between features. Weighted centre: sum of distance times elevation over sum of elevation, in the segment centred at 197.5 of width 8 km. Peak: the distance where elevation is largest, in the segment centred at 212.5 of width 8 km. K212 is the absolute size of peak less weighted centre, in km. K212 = 12.5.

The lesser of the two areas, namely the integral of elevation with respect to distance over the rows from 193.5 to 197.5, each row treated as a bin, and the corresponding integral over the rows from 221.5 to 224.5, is 8.5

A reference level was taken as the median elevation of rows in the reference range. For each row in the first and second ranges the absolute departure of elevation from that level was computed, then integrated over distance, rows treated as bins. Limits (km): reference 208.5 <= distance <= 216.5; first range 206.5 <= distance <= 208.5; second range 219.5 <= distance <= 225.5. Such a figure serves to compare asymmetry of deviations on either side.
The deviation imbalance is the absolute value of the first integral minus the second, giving 1.8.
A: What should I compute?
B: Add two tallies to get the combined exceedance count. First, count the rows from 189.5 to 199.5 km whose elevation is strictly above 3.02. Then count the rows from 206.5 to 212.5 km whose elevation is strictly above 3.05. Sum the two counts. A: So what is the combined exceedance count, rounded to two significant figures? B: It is 11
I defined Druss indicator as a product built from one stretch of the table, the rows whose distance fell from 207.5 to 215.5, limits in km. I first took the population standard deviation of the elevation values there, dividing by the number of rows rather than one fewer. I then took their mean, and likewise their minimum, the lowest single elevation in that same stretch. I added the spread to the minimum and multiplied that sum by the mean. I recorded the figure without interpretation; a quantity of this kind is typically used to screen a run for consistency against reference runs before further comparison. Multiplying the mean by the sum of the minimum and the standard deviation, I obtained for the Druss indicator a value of 10.9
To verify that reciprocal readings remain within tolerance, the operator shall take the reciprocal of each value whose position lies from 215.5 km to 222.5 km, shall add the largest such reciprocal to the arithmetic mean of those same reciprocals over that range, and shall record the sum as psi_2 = 0.702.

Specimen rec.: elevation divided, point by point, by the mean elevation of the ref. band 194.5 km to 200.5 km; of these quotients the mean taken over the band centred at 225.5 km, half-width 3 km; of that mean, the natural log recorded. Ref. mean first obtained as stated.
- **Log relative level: -0.11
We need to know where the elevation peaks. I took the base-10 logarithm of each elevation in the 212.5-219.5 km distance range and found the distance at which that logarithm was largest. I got 213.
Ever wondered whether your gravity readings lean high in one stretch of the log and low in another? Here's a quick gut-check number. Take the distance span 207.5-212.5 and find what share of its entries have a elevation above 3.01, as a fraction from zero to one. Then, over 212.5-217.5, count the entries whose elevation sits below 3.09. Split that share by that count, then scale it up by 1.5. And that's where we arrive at 0.5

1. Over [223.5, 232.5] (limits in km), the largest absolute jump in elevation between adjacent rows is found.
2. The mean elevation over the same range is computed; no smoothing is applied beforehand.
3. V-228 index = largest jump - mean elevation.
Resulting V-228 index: -2.5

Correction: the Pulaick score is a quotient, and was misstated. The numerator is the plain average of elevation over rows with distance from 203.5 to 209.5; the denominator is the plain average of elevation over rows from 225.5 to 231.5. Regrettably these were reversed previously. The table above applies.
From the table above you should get 1.33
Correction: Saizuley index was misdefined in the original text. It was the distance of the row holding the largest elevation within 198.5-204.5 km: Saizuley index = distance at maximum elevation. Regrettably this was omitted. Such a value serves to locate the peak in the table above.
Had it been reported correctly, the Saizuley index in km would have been 204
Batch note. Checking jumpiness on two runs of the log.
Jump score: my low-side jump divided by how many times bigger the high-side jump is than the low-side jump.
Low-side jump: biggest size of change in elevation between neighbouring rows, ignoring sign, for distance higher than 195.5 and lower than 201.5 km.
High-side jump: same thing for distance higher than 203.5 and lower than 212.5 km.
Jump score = 0.041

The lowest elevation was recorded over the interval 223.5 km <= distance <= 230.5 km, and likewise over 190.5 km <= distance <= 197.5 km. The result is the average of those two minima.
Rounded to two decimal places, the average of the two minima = 2.71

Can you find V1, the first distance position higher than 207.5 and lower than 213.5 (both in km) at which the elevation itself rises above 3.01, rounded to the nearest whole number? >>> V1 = 208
